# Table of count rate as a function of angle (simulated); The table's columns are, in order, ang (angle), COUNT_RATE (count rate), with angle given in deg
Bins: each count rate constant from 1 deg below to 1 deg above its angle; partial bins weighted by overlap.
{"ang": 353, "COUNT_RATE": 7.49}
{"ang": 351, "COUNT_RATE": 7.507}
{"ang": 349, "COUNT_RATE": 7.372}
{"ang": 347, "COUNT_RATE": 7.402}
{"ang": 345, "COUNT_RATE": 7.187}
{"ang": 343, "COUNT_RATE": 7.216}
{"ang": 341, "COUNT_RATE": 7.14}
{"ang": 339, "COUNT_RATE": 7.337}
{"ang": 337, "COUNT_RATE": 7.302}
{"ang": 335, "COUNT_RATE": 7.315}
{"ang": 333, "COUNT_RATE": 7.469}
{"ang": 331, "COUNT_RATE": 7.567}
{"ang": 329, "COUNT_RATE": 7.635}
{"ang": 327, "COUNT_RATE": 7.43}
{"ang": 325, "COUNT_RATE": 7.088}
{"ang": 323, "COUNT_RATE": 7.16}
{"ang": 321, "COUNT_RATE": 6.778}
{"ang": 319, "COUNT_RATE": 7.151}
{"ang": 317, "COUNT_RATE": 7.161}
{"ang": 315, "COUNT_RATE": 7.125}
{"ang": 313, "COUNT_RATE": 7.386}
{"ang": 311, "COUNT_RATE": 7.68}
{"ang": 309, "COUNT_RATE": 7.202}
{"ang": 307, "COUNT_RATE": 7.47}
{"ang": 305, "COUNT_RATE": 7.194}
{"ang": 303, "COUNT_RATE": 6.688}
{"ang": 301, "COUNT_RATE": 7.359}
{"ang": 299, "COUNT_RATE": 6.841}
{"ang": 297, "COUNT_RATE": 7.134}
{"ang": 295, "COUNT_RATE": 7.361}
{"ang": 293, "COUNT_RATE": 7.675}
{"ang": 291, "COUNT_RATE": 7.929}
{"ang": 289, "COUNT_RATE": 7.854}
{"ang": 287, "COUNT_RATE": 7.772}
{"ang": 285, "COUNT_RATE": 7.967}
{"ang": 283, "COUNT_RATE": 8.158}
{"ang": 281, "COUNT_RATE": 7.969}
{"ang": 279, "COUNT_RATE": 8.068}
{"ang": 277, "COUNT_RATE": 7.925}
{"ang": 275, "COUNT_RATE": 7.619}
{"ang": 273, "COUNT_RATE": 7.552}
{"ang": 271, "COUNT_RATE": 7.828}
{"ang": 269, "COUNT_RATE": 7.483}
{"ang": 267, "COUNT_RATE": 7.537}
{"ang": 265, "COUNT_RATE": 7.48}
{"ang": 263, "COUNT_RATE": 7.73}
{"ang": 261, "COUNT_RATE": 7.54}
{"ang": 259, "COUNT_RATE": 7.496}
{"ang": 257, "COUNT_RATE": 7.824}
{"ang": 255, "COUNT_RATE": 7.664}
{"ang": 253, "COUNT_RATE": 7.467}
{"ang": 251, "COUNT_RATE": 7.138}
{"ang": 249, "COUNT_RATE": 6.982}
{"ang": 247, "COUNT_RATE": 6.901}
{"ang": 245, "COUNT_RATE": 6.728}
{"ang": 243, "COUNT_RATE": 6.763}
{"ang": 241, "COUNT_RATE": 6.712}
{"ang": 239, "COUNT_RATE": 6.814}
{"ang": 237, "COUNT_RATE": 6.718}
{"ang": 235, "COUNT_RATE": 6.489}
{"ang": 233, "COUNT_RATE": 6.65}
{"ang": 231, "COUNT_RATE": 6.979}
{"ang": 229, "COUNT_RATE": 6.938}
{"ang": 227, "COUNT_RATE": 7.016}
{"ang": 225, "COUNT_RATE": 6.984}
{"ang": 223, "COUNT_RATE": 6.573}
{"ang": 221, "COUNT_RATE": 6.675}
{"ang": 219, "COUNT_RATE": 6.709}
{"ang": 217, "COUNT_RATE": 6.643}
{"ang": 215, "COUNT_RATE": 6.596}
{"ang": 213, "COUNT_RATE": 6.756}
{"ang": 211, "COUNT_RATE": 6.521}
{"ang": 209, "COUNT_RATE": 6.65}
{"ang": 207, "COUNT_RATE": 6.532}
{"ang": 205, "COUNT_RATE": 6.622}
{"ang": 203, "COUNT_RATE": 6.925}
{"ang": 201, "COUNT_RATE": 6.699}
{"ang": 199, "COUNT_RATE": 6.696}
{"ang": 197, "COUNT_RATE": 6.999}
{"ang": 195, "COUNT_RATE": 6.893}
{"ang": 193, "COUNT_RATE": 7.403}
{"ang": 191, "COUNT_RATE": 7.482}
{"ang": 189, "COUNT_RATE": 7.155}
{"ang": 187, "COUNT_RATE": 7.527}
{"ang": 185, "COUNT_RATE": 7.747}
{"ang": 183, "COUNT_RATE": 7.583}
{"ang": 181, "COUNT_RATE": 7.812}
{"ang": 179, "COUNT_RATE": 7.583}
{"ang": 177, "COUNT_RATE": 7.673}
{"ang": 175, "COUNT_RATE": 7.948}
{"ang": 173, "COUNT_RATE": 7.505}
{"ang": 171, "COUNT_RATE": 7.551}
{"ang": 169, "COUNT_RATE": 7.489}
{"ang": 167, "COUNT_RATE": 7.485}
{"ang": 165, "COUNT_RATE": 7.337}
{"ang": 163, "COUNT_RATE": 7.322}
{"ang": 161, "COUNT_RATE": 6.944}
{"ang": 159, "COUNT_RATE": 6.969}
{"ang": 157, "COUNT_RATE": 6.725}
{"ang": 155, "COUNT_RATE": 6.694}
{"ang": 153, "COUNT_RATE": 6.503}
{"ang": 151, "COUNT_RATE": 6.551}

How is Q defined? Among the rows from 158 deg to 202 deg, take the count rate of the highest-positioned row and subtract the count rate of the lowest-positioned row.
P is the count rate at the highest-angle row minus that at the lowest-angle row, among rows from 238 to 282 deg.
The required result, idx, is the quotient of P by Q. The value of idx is -4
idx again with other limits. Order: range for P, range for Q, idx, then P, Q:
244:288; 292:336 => -3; 1.0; -0.4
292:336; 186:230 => 1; -0.4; -0.6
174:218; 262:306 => 2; -1.3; -0.5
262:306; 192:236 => 1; -0.5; -0.9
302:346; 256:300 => -1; 0.5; -1.0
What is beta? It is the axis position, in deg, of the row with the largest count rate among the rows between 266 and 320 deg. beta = 283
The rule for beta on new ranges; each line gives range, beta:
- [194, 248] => 227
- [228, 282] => 279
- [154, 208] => 175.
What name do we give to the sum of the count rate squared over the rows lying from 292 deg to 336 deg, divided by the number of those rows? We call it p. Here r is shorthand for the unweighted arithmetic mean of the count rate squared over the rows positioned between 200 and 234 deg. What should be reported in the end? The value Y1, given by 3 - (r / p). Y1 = 2.14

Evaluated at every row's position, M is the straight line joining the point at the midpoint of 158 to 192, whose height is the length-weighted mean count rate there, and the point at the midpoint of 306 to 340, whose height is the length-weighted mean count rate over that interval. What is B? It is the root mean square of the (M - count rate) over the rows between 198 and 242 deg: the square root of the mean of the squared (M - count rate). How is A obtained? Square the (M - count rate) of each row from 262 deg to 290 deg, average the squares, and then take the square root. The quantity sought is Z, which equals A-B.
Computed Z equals -0.25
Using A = 0.47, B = 0.72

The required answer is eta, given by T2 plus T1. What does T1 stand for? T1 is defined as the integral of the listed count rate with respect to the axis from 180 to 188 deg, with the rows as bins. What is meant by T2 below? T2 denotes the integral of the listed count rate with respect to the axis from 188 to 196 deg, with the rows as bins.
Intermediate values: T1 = 61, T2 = 57.9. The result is 119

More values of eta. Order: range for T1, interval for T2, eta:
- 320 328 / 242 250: 112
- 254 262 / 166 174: 121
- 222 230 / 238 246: 109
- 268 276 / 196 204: 116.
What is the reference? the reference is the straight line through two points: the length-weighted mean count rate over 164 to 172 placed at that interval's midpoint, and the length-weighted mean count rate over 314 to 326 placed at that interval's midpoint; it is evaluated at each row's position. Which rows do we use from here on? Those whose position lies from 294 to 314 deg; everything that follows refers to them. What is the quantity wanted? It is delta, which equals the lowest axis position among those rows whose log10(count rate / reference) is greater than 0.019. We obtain 307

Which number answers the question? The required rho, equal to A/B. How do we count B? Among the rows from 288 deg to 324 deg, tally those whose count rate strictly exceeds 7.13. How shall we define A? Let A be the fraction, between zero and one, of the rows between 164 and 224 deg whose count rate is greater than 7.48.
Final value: 0.029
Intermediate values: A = 0.40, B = 14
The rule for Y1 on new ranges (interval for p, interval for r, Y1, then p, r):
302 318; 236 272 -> 1.99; 52.5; 53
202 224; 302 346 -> 1.81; 44.3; 53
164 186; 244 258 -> 2.09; 57.9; 53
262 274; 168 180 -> 1.99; 57.8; 58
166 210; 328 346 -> 1.98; 53.0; 54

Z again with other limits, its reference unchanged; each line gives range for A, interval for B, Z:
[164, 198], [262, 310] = -0.17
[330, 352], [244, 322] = -0.26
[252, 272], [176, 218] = -0.31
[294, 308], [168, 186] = 0.09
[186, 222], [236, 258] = 0.15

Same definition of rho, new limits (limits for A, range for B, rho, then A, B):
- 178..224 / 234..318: 0.008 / 0.26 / 31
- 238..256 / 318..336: 0.016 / 0.11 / 7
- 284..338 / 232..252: 0.296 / 0.30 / 1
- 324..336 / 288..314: 0.030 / 0.33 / 11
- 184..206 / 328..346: 0.030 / 0.27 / 9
